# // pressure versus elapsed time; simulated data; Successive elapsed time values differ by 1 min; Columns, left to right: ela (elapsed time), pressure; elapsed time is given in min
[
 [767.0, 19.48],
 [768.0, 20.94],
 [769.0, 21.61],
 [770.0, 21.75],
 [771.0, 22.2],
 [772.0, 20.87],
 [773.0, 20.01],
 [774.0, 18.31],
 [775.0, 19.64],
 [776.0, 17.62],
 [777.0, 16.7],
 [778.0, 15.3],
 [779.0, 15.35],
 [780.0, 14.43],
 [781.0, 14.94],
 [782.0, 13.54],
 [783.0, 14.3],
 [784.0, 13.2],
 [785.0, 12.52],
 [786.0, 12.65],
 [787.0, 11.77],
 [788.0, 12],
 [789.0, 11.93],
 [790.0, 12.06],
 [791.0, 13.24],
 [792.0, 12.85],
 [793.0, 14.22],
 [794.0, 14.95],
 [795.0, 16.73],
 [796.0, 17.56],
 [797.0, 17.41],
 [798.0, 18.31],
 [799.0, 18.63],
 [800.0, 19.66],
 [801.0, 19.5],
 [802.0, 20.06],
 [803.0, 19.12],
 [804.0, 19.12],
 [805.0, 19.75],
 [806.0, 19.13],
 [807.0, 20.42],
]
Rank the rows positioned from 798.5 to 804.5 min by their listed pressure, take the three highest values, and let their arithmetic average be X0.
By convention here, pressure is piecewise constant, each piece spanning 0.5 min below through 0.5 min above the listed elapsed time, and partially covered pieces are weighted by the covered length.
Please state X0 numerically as 19.7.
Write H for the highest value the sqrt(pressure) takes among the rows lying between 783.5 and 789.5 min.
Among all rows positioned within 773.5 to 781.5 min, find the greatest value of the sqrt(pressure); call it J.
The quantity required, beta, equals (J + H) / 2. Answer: 4.03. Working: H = 3.63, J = 4.43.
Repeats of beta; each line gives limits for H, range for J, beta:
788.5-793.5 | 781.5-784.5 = 3.78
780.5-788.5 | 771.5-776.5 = 4.22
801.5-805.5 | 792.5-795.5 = 4.28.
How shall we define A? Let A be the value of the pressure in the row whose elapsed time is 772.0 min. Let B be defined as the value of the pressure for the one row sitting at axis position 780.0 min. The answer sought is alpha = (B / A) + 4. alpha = 4.7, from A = 20.87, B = 14.43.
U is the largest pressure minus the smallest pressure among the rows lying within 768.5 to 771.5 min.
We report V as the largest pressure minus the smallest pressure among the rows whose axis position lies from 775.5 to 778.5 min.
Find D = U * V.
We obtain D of 1.4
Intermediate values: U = 0.6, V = 2.3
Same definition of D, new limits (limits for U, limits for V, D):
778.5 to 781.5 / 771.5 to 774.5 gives 2.4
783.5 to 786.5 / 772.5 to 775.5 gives 1.2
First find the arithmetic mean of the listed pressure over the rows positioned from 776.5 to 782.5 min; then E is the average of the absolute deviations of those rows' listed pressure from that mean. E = 0.74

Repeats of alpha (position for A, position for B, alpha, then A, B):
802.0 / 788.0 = 4.6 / 20.06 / 12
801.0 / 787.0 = 4.6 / 19.5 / 11.77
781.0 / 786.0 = 4.8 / 14.94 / 12.65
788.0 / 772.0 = 5.7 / 12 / 20.87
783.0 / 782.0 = 4.9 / 14.3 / 13.54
